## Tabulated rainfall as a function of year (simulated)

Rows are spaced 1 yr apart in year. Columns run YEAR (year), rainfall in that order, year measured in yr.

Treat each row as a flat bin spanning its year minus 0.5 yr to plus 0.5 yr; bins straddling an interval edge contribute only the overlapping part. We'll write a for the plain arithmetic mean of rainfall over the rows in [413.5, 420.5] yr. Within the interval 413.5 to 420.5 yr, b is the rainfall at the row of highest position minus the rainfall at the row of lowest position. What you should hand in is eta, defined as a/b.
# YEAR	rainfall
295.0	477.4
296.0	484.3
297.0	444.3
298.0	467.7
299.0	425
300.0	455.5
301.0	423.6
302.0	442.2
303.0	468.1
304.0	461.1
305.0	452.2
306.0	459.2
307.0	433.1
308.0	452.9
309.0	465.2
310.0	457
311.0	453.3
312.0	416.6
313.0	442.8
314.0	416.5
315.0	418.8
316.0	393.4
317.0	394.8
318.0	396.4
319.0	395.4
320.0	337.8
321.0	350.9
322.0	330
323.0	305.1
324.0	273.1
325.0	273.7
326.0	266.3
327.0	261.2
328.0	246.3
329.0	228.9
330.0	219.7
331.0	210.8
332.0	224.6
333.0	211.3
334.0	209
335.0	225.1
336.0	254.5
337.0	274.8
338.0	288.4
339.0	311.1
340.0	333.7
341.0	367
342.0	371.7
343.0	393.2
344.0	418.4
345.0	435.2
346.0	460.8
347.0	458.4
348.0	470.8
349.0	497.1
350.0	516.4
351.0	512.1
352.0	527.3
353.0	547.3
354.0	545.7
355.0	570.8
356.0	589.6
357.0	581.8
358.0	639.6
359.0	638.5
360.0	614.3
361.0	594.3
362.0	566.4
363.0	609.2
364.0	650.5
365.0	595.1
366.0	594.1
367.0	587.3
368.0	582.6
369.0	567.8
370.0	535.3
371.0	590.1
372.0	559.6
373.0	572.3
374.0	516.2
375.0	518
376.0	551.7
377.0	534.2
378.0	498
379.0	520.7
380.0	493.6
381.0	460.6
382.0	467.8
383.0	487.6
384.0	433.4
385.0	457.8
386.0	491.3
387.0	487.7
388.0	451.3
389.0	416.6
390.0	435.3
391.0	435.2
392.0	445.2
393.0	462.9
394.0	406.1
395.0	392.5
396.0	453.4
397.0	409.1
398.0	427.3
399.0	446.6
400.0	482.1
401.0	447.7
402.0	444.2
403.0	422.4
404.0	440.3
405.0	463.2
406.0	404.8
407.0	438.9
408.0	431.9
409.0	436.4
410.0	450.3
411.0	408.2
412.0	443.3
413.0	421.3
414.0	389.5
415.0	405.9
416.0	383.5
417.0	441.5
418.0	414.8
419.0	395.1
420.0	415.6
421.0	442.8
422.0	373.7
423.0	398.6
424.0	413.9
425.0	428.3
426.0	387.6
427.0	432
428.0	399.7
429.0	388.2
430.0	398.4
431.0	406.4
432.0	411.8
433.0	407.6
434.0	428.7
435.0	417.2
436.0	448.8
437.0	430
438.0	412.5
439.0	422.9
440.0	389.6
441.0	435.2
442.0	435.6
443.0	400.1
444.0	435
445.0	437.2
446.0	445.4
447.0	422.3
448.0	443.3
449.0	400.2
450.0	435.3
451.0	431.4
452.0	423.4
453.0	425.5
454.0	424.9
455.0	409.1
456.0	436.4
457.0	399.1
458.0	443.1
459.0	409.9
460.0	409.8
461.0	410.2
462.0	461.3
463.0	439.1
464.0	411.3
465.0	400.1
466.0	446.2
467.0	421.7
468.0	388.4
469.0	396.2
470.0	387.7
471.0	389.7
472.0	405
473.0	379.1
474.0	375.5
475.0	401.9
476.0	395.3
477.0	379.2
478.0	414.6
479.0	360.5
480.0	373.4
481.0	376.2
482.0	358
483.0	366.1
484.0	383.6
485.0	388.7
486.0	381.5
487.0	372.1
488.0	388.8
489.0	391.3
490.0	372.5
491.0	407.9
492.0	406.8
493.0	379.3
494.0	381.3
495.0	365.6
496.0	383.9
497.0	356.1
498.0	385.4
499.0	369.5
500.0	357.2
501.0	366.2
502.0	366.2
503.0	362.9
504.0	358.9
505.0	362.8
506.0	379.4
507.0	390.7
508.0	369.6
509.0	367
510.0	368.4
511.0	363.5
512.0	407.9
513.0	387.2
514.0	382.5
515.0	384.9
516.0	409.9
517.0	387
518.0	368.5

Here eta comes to 16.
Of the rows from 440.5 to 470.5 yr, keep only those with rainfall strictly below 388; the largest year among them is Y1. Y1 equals 470.0 yr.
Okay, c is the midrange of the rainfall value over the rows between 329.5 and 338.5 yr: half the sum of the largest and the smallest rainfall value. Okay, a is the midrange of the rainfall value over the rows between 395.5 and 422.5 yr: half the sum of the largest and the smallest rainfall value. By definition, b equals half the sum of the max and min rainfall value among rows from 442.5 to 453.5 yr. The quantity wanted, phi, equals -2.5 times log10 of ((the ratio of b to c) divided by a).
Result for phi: 6.00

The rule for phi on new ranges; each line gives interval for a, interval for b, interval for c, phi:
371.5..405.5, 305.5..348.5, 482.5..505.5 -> 6.84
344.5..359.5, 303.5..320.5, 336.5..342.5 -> 6.59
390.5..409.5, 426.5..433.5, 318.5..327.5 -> 6.36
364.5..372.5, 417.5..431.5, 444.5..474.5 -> 6.91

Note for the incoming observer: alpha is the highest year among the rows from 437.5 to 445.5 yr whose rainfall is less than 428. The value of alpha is 443.0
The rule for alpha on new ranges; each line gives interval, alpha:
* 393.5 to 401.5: 398.0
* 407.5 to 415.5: 415.0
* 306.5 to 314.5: 314.0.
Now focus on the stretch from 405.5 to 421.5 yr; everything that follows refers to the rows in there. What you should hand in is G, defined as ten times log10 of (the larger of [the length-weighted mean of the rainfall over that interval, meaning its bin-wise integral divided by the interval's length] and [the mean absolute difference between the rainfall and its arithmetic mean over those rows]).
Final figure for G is 26.2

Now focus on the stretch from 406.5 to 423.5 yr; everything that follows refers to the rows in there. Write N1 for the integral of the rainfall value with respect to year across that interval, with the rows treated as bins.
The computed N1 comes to 7091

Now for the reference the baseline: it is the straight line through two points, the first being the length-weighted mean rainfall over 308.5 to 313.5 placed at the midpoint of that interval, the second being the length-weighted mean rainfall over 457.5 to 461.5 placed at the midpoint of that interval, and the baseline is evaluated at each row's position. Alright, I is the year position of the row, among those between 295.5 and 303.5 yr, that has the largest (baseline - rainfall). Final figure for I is 301.0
